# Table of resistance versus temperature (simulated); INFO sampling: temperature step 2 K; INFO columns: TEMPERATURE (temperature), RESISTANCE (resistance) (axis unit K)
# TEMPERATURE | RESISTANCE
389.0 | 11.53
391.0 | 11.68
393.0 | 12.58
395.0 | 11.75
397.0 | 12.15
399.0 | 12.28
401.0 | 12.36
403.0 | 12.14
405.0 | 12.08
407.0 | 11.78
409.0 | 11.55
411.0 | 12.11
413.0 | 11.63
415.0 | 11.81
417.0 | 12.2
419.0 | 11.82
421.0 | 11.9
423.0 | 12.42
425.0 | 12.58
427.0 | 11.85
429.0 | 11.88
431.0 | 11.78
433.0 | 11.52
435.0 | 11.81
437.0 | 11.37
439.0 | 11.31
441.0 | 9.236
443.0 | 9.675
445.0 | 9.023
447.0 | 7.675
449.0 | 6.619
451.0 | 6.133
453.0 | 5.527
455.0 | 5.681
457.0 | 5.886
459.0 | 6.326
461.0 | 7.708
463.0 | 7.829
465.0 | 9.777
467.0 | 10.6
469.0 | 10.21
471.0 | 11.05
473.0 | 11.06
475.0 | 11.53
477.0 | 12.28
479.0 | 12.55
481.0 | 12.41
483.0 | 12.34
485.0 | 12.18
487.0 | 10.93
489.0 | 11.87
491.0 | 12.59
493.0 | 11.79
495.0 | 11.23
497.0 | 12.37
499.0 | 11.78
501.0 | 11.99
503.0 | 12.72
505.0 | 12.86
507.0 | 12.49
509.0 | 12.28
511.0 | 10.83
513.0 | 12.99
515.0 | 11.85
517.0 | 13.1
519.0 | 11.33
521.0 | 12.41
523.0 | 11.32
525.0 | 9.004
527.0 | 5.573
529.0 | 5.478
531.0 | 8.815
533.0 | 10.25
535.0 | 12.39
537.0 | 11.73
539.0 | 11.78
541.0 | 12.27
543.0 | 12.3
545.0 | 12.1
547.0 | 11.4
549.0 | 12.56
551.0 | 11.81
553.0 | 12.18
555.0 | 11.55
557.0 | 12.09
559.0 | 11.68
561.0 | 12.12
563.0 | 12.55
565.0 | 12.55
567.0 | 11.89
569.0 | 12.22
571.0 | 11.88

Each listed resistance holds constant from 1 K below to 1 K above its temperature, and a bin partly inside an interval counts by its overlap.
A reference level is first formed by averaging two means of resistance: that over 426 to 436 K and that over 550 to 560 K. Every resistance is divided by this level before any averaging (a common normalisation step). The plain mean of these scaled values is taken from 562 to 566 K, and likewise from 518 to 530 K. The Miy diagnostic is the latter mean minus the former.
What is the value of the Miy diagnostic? -0.3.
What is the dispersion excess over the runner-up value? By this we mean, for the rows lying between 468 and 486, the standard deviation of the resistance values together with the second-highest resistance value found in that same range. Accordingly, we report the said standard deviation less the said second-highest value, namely -11.6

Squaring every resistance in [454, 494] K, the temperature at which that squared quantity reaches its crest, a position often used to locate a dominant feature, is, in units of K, 491.0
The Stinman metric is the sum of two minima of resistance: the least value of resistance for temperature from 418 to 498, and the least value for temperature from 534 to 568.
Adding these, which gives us 16.9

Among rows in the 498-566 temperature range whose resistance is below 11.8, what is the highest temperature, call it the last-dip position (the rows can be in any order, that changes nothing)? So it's 559.0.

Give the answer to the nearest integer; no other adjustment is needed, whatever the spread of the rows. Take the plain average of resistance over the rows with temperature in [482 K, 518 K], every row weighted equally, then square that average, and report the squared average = 147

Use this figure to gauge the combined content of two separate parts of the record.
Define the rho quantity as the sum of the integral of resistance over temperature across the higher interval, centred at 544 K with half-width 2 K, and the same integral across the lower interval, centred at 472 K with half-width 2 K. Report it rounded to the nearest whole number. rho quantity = 93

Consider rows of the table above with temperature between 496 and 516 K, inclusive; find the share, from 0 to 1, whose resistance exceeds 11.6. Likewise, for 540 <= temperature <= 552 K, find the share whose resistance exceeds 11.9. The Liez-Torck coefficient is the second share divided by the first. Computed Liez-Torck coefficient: 0.7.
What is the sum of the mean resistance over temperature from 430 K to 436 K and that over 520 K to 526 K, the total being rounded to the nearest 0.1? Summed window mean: 22.6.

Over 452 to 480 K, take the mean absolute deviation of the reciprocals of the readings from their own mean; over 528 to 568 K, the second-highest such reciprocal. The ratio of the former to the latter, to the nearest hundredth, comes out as 0.29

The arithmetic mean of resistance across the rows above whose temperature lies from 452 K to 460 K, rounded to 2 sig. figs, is 5.9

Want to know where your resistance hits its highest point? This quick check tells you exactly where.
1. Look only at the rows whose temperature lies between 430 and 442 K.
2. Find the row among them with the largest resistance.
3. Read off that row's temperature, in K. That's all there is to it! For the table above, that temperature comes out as 435.0 K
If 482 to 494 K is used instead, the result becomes 491.0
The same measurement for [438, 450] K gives 439.0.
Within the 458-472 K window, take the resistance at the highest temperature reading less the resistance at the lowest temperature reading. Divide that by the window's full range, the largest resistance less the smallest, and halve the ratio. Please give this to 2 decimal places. 0.50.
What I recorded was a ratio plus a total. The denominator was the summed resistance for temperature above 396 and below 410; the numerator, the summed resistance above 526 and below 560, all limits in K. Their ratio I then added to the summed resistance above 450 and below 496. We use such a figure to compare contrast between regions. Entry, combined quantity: 232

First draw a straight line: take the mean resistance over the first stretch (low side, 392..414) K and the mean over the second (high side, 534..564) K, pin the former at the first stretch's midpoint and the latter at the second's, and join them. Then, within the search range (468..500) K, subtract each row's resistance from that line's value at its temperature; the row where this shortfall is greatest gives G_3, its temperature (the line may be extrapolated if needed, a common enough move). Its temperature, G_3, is 469.0 K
